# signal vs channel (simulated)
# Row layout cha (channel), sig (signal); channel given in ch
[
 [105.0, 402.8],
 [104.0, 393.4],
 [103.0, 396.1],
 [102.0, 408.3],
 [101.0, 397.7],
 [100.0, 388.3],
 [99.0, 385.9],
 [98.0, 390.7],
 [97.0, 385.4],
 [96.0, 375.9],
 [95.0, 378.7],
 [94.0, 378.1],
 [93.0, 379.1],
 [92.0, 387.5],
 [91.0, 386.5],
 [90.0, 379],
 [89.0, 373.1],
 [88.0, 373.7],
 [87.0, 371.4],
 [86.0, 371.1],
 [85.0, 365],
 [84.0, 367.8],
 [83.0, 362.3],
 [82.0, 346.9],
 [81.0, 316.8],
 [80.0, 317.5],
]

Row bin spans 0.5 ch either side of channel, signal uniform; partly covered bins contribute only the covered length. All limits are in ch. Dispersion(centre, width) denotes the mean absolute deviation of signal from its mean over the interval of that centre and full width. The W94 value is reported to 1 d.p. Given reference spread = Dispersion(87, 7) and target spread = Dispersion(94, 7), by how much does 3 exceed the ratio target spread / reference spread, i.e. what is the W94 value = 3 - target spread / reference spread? 1.7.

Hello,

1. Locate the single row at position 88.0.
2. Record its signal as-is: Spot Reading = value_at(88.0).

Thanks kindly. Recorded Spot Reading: 373.7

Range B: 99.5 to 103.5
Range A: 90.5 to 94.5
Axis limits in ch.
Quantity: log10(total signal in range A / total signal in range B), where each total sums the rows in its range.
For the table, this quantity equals -0.016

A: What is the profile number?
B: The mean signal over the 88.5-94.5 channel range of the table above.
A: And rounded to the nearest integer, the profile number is 381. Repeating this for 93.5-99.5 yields 382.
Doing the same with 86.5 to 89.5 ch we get 373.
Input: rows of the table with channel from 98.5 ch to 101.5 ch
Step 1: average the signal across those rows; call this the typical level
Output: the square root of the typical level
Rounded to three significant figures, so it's 19.8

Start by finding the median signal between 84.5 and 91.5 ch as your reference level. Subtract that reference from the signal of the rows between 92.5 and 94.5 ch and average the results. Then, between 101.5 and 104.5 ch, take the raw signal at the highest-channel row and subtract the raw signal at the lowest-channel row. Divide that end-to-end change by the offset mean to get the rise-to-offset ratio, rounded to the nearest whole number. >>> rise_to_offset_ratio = -3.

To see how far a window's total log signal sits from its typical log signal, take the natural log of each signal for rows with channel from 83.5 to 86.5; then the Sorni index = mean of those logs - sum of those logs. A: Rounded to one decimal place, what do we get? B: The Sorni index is -11.8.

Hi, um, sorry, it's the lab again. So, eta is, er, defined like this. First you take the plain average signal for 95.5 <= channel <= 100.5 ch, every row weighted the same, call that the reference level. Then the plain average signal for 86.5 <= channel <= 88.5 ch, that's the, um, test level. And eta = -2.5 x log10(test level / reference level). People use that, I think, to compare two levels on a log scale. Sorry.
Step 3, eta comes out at 0.036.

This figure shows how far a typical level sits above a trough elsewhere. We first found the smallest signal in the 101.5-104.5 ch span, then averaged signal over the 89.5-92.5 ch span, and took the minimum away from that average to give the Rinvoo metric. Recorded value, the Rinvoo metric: -9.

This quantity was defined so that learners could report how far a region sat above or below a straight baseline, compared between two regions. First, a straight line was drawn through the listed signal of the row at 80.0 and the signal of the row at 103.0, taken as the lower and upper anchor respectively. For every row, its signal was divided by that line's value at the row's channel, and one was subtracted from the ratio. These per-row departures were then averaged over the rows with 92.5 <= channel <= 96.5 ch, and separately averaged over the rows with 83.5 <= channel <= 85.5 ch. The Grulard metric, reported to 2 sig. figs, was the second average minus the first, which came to 0.071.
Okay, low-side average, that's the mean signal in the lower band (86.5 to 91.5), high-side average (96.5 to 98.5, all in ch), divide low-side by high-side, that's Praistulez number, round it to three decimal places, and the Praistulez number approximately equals 0.971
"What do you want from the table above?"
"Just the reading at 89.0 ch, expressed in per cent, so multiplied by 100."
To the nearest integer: 37310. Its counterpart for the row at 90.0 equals 37900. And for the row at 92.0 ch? 38750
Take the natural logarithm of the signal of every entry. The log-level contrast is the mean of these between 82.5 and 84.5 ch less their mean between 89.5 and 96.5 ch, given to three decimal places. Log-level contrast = -0.042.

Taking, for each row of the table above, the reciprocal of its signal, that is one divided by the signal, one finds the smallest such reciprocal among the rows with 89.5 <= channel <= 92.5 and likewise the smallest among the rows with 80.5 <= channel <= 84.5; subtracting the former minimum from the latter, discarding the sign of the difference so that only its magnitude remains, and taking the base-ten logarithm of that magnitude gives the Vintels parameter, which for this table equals -3.86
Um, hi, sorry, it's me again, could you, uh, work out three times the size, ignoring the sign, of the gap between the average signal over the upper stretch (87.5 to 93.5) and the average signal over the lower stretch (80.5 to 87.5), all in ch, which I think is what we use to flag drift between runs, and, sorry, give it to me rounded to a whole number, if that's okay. 67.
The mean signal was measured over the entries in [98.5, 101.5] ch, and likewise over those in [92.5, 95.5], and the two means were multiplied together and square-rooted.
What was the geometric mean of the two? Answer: 385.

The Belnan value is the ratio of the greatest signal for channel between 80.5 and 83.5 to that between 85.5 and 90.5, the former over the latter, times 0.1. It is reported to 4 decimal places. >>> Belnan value 0.0956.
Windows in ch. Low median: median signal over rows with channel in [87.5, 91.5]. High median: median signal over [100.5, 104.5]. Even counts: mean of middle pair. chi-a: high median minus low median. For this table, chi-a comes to 21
